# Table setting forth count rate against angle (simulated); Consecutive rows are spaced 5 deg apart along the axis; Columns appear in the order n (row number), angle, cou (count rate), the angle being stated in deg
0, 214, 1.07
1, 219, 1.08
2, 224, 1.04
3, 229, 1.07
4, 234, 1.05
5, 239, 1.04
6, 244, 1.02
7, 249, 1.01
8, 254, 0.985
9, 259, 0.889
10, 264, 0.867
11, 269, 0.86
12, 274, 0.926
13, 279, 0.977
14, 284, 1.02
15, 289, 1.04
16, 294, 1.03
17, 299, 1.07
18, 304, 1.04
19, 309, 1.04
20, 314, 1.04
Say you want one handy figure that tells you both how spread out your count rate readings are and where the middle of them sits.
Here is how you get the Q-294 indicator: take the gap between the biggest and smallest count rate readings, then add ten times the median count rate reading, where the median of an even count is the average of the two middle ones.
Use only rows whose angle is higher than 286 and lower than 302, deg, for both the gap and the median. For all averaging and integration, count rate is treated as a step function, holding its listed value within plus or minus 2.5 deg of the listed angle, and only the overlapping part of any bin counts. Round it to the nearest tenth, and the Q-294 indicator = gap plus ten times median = 10.4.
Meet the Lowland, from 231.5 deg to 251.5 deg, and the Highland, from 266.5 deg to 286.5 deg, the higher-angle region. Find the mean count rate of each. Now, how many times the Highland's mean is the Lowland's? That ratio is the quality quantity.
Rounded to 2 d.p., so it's 1.09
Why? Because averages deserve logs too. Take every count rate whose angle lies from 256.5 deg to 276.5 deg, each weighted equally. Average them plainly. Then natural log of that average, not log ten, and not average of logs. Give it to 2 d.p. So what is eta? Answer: -0.12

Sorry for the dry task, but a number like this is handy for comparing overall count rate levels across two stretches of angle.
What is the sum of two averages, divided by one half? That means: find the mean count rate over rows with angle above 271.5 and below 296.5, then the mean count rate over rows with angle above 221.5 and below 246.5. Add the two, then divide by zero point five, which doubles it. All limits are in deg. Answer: 4.09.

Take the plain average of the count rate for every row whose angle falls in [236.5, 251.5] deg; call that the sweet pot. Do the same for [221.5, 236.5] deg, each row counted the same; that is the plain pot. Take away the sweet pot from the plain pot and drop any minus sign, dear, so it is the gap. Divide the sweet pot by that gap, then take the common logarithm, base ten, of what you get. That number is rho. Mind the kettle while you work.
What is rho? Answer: 1.5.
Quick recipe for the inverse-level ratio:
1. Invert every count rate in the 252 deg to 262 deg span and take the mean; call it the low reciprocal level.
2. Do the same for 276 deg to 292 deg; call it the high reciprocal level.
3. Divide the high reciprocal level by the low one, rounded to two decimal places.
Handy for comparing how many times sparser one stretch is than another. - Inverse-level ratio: 0.92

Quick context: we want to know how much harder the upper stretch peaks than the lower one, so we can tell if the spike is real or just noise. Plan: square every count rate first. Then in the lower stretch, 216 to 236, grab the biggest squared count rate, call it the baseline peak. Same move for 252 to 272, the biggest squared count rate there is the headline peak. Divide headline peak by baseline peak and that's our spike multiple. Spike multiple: 0.83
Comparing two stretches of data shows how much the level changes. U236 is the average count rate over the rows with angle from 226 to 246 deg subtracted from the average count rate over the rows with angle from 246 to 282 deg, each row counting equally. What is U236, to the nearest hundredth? -0.11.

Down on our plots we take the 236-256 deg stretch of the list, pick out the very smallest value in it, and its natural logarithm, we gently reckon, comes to -0.015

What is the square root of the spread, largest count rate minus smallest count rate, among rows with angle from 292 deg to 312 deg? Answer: 0.20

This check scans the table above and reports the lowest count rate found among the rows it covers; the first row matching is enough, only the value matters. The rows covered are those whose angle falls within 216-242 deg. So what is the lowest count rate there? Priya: 1.04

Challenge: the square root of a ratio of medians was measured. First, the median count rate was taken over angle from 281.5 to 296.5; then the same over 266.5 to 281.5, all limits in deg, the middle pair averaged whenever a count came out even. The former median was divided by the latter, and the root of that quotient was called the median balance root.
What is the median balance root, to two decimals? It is 1.05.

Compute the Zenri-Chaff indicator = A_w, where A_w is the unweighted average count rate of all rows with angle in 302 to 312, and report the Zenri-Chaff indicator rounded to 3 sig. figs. 1.04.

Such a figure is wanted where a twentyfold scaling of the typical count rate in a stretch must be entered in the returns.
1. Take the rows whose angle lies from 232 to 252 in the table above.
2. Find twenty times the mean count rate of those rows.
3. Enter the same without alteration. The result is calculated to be 20.6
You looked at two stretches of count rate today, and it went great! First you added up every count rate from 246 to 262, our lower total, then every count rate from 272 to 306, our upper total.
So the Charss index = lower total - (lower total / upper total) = 2.5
